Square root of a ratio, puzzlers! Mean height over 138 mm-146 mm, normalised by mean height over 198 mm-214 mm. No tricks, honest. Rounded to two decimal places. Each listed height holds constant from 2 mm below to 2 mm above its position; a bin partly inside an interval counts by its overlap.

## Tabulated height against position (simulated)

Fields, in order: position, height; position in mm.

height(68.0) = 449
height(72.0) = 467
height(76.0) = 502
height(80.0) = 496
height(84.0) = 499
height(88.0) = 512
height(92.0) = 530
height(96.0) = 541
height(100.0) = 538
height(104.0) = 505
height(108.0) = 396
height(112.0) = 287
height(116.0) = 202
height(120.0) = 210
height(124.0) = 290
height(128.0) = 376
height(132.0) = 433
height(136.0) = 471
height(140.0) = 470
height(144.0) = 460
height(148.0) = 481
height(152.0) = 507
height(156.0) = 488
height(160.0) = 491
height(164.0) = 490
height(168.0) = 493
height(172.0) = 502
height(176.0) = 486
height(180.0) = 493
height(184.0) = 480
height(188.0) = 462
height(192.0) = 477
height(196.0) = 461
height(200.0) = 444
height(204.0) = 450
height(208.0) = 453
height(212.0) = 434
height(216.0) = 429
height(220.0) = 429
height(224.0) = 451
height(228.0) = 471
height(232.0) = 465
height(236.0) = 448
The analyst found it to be 1.02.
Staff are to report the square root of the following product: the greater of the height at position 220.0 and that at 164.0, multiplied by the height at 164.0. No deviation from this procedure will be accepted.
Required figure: 490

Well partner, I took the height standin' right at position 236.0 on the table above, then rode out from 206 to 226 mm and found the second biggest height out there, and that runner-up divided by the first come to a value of 1.01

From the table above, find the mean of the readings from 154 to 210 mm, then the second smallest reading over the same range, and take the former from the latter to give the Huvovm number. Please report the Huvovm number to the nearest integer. -26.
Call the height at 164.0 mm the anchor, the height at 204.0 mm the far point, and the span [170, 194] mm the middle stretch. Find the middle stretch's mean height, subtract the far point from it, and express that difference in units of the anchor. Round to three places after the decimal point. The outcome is 0.068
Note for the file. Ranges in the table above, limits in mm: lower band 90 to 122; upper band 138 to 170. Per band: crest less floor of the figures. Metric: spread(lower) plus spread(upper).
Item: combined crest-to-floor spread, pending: 386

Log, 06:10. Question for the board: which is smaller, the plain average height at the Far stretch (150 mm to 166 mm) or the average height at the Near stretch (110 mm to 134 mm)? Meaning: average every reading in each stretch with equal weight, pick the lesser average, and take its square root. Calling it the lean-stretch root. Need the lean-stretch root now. 17.3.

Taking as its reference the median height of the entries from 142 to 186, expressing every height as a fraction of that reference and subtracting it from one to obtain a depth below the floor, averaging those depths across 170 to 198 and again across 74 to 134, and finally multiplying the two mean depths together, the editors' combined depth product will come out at 0.003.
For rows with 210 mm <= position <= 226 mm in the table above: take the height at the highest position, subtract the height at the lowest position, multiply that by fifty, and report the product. 850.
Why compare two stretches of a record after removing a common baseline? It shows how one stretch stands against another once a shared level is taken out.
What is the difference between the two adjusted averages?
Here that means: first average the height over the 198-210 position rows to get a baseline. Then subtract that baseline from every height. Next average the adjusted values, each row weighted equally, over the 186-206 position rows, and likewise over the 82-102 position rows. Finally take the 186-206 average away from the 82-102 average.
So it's 65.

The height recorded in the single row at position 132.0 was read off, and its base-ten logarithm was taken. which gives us 2.636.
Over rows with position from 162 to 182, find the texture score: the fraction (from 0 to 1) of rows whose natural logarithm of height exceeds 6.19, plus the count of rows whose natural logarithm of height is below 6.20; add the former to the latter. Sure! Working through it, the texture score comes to 2.8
